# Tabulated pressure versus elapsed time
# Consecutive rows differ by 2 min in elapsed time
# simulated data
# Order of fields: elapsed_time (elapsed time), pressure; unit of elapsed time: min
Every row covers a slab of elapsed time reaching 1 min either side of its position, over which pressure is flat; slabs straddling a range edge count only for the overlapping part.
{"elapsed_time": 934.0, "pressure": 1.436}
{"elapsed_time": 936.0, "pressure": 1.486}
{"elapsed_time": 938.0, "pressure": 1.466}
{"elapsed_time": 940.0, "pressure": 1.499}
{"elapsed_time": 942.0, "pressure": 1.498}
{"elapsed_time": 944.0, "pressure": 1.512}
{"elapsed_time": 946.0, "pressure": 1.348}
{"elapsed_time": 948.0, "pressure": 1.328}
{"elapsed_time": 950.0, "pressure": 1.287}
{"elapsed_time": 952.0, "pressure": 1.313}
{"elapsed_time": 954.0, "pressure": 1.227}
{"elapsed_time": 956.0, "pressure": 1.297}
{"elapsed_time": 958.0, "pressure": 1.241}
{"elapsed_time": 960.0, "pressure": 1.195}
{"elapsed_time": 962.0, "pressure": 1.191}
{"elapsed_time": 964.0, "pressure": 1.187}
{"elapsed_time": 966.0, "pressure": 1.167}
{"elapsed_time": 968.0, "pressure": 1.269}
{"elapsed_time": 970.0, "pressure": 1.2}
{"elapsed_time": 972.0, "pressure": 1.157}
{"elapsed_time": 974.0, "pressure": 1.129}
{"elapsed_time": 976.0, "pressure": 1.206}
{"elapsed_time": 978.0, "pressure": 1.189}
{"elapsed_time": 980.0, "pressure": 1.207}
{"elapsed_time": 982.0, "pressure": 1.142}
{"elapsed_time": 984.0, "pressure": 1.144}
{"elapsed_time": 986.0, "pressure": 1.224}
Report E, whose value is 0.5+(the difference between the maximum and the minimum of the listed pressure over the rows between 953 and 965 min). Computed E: 0.61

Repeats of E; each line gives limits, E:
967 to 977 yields 0.64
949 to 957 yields 0.59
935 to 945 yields 0.55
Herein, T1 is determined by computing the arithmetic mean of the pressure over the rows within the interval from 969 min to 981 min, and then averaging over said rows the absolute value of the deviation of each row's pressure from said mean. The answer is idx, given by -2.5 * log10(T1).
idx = 3.98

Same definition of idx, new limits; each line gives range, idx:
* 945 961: 3.39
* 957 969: 3.77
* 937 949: 2.90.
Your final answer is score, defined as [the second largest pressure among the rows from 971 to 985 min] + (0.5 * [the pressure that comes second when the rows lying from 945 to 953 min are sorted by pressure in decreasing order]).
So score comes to 1.87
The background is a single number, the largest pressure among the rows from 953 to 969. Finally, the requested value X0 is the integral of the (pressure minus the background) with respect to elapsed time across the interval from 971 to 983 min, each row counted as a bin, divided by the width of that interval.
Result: -0.13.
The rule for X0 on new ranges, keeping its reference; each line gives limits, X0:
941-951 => 0.10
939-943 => 0.20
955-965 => -0.07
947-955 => -0.01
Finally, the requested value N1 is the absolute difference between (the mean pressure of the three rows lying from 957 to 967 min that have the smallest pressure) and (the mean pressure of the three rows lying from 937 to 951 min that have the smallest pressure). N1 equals 0.139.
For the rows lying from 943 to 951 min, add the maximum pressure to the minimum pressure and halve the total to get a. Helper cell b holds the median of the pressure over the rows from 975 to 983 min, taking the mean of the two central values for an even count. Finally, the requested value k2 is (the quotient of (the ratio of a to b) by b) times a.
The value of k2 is 1.4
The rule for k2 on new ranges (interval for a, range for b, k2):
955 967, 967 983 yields 1.1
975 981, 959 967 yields 1.0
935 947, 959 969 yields 1.4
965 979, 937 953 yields 0.7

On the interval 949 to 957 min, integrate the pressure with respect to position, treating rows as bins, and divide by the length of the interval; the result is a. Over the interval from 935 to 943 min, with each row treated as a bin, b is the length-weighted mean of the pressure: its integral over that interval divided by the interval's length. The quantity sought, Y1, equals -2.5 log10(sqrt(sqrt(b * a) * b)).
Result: -0.39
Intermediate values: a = 1.28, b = 1.49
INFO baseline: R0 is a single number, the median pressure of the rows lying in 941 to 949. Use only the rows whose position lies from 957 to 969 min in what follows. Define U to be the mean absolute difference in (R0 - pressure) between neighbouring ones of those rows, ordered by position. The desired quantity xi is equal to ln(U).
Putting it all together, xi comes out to -3.3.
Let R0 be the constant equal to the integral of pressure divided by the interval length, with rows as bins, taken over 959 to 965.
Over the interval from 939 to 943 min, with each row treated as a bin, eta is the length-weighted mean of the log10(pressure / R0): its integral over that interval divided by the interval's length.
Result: 0.100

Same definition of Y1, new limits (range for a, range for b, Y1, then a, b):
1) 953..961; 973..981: -0.20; 1.24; 1.18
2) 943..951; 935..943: -0.41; 1.37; 1.49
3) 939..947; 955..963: -0.27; 1.46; 1.23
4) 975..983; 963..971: -0.20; 1.19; 1.21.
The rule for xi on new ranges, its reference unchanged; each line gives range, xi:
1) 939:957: -2.9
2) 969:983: -3.2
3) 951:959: -2.6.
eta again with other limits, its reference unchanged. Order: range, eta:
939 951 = 0.073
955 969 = 0.011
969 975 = -0.011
